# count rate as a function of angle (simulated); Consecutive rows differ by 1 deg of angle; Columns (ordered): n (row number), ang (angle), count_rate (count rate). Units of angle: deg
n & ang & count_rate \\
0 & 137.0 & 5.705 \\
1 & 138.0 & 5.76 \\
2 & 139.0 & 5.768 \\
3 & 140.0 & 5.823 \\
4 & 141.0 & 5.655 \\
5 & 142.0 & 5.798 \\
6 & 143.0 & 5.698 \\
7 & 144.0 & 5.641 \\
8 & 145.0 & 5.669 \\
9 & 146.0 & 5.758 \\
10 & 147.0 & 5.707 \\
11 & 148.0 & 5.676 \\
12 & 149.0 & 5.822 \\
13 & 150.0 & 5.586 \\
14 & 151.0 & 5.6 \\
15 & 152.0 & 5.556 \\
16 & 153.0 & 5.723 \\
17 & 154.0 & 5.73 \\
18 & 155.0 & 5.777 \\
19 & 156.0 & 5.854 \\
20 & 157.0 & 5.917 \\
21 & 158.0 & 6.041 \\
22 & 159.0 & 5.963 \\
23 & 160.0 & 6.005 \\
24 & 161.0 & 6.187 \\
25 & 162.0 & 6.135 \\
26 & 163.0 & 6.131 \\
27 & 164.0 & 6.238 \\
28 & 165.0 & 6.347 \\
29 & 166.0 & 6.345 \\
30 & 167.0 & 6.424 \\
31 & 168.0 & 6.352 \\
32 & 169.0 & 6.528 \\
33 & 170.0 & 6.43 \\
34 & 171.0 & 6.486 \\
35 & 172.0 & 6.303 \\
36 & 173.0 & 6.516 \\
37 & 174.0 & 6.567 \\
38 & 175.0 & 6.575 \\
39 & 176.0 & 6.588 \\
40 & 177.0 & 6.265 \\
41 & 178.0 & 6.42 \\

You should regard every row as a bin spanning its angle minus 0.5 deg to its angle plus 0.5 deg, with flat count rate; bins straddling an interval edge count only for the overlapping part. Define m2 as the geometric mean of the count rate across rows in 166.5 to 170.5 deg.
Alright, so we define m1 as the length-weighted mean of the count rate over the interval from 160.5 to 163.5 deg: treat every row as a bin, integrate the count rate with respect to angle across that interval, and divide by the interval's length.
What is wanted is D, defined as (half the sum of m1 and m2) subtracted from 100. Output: 93.71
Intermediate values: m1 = 6.2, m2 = 6.43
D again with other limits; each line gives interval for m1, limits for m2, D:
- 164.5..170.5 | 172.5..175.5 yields 93.52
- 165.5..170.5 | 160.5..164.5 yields 93.71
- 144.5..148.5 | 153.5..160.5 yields 94.20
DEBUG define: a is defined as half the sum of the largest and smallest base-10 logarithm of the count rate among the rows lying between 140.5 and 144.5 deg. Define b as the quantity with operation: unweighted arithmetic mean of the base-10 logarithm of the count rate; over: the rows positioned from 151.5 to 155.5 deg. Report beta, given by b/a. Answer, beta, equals 1.00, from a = 0.76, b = 0.756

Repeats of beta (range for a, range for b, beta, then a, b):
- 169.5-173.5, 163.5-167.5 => 0.99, 0.81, 0.802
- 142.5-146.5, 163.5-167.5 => 1.06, 0.76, 0.802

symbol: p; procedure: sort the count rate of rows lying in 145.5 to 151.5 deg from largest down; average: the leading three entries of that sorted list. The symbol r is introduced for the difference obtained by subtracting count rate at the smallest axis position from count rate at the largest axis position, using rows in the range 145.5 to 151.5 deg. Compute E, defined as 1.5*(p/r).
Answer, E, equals -55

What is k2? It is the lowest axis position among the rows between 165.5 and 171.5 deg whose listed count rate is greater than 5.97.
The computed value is 166.0 deg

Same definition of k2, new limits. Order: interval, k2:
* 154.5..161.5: 158.0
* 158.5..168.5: 160.0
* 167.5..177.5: 168.0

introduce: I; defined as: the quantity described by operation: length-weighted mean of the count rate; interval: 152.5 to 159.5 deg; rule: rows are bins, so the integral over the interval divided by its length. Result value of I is 5.86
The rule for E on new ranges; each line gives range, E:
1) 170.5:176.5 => 97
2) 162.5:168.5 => 43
